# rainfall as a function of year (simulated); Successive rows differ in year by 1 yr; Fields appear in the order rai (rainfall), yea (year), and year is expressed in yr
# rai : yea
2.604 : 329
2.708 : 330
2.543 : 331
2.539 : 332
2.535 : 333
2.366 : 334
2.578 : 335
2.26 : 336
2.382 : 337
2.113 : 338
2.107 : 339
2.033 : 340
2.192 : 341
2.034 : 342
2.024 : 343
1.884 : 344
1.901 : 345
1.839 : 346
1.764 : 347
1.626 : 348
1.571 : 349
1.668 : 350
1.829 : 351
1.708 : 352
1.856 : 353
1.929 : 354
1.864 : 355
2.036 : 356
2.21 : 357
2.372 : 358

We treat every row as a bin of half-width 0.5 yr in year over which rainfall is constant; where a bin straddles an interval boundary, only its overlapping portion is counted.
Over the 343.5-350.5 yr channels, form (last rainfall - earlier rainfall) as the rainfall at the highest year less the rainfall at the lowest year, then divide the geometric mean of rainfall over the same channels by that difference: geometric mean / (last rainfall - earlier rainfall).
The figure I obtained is -8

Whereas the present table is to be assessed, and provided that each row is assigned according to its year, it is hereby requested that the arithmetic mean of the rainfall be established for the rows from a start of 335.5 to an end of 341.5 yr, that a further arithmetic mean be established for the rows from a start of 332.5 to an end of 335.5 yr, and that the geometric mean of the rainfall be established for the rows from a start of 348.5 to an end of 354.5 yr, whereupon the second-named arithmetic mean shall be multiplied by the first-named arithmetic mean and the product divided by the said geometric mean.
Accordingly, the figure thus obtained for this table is 3.1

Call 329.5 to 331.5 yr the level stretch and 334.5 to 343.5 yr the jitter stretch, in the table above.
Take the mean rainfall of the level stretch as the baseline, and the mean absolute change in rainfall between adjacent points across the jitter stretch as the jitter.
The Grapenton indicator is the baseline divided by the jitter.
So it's 19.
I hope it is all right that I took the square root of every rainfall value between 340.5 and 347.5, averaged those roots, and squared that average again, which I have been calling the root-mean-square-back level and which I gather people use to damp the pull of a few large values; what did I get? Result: 1.9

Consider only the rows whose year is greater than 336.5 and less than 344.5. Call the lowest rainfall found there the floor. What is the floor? 1.884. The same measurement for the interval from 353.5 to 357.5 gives 1.864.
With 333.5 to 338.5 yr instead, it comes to 2.113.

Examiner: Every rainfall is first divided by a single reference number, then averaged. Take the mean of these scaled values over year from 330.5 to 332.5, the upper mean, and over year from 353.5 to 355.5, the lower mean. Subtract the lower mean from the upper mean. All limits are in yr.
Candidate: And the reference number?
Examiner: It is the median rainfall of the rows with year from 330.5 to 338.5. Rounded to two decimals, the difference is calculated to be 0.26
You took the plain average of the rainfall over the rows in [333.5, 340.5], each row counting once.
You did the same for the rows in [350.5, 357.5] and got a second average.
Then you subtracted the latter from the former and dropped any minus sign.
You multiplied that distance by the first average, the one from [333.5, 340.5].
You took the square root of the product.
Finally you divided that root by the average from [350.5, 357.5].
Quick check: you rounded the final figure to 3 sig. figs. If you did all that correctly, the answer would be 0.460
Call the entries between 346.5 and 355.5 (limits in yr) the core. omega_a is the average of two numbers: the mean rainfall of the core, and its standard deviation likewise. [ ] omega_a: 0.94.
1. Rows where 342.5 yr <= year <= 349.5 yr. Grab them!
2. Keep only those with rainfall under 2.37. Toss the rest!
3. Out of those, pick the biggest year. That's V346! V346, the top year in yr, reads 349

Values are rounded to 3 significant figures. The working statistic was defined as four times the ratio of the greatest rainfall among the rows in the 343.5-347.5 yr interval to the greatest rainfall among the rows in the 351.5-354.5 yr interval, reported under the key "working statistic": 3.94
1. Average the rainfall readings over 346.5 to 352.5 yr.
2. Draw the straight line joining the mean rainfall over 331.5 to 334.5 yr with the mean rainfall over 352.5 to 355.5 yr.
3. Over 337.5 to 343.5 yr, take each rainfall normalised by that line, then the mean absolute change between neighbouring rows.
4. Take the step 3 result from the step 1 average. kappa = 1.66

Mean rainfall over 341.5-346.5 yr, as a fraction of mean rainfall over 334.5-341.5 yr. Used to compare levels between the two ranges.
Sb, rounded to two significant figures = 0.87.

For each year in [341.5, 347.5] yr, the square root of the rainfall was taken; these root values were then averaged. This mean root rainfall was 1.38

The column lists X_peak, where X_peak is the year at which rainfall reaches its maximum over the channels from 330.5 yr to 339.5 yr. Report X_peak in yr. 335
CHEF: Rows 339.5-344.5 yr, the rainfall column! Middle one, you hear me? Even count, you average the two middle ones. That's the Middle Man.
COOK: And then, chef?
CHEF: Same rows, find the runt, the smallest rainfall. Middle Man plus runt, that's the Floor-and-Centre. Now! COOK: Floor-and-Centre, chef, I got 3.92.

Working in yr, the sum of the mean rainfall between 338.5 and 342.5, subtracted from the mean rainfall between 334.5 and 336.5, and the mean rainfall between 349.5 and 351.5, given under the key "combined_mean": 2.1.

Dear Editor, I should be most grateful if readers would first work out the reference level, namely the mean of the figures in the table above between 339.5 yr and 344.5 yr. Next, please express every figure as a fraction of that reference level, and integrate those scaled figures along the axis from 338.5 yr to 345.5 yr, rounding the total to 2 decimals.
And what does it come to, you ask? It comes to 6.97 yr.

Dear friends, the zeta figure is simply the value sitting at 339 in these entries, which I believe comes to 2.107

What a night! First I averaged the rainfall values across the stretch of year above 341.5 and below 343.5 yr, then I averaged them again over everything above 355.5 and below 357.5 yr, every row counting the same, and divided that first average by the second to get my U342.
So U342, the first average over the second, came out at 0.96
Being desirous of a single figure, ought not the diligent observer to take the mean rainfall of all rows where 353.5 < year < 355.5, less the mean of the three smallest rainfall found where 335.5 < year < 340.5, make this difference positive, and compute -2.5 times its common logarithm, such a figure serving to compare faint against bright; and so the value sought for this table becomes 1.82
